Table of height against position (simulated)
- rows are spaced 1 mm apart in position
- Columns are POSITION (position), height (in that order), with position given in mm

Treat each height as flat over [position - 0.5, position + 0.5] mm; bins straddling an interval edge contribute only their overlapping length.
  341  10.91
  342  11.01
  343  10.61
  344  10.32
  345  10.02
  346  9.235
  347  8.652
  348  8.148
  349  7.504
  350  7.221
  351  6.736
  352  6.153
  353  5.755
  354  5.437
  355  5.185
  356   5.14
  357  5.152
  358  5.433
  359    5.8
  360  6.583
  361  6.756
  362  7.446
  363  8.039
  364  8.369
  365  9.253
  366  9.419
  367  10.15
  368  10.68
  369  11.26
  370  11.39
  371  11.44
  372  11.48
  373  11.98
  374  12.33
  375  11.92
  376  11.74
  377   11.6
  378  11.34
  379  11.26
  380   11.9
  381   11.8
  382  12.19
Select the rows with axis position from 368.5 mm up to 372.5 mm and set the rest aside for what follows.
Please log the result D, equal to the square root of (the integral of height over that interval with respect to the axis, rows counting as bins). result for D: 6.8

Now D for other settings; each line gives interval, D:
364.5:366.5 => 4.3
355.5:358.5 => 4.0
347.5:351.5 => 5.4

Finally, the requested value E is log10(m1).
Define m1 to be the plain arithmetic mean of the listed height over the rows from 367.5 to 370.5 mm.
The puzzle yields 1.05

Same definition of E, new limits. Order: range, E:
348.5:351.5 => 0.85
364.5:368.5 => 0.99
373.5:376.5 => 1.08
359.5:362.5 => 0.84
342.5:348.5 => 0.98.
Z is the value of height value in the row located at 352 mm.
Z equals 6.153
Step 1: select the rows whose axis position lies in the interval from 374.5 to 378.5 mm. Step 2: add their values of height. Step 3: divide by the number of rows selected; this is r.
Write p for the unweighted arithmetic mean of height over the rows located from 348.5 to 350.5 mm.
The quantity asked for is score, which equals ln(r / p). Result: 0.46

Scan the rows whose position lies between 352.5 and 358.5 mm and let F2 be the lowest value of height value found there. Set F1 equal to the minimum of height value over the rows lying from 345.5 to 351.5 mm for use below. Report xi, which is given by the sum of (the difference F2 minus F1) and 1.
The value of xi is -0.6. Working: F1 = 6.736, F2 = 5.14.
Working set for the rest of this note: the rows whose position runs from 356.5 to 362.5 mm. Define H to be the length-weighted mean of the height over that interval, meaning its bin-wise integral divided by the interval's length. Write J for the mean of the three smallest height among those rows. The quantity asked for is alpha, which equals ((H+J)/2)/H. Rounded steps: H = 6.2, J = 5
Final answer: 0.941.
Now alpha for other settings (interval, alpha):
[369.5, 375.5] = 0.986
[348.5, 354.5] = 0.947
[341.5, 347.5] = 0.966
